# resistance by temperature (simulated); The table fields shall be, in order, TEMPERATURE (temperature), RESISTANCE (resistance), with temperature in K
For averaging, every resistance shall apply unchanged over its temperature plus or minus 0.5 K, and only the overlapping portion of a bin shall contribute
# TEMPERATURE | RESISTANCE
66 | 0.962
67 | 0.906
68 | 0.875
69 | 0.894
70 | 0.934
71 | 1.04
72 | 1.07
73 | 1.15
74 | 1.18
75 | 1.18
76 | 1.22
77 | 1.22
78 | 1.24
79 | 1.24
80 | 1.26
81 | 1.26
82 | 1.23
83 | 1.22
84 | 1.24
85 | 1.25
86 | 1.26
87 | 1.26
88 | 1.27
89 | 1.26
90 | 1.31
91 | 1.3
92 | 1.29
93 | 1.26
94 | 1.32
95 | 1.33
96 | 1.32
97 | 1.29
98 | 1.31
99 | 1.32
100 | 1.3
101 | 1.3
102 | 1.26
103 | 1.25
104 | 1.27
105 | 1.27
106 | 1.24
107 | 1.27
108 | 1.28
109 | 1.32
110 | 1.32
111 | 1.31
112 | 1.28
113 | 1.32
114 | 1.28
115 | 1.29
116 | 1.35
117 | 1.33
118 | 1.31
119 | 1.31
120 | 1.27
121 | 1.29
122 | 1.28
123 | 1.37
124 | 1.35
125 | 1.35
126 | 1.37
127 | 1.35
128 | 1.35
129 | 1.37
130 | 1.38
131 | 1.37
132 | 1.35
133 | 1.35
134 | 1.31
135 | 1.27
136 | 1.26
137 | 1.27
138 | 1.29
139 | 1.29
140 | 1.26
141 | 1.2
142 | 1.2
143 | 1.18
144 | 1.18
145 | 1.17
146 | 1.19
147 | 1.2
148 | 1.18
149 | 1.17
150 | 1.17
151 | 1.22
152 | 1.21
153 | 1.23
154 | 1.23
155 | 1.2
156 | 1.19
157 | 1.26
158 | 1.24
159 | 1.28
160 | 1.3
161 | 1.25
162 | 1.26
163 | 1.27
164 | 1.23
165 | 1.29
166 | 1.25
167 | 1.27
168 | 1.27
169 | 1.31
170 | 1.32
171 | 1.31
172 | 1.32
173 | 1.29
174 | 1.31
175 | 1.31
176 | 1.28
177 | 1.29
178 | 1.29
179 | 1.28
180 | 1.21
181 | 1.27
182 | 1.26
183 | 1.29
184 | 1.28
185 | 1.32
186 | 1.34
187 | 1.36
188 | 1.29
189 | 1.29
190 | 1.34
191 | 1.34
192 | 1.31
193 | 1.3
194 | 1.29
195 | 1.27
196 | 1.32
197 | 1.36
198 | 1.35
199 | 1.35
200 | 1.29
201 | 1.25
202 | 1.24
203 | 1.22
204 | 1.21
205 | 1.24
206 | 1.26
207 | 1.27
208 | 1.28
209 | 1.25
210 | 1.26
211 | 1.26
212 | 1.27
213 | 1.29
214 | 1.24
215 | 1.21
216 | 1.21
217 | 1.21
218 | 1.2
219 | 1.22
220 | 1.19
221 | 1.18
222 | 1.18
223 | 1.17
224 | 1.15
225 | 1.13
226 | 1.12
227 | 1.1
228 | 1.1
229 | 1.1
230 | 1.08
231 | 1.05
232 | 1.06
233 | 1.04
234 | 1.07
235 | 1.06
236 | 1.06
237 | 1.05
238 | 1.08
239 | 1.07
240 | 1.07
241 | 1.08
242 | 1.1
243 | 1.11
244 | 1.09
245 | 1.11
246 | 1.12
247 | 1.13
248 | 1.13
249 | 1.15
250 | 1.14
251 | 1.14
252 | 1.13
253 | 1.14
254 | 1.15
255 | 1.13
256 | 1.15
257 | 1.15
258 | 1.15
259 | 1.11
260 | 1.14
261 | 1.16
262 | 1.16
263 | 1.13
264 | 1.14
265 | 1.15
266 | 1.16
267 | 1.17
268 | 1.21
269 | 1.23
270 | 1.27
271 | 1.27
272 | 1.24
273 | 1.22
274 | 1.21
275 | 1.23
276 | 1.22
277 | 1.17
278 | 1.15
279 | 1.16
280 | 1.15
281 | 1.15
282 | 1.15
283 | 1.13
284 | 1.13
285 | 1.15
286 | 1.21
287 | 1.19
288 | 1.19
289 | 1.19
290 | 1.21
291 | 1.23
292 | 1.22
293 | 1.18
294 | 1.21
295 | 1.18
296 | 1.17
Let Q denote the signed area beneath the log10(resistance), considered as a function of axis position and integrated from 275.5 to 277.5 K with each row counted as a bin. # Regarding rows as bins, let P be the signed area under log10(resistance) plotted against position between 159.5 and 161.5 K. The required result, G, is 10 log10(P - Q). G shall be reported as -12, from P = 0.211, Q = 0.15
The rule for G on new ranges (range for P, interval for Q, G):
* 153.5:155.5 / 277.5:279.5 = -14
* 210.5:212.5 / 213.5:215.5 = -16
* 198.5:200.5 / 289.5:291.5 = -12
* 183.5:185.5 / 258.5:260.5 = -9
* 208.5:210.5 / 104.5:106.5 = -43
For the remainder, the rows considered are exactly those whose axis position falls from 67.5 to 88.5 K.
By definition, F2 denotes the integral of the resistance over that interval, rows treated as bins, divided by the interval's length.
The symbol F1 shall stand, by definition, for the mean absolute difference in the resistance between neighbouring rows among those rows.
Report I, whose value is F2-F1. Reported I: 1.14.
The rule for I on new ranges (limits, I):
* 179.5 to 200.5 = 1.28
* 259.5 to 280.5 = 1.17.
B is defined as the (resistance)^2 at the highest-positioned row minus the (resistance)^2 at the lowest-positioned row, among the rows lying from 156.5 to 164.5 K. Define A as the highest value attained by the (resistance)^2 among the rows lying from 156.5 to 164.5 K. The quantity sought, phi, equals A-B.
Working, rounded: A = 1.69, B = -0.07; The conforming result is 1.76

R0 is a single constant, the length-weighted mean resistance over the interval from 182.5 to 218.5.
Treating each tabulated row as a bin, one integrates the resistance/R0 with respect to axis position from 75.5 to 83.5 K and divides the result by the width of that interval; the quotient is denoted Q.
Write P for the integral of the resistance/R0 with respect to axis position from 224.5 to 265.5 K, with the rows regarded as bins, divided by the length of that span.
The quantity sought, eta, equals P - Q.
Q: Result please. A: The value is -0.10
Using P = 0.868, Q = 0.97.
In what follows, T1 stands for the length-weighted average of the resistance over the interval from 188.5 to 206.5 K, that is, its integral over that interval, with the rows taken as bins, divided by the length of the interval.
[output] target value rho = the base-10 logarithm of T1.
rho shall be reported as 0.11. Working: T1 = 1.29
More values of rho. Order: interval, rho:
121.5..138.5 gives 0.12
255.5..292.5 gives 0.07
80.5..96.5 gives 0.11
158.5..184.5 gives 0.11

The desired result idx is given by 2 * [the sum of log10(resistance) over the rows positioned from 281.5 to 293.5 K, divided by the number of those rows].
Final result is 0.14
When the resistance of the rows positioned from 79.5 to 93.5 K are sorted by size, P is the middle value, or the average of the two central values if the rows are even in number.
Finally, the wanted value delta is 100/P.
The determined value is 79.4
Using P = 1.260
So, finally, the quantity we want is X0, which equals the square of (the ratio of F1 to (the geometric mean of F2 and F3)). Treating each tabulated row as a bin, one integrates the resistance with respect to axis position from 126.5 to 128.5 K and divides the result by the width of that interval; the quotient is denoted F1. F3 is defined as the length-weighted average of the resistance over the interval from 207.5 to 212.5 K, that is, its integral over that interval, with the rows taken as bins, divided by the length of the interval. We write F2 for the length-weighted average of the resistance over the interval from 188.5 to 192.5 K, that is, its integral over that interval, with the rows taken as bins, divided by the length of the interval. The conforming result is 1.09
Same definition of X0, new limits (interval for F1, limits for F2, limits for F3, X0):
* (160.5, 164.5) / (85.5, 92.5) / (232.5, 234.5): 1.16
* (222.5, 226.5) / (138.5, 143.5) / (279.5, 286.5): 0.92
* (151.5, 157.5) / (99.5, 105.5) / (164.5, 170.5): 0.91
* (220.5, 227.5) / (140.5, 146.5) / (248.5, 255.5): 0.97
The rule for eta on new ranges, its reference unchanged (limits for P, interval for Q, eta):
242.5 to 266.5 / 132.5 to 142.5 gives -0.10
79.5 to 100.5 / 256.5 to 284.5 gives 0.08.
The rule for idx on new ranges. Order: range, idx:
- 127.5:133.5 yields 0.27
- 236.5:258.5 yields 0.10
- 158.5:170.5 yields 0.21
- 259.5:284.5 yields 0.14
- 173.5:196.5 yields 0.23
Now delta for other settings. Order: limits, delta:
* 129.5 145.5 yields 78.7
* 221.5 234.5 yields 90.9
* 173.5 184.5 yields 78.1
